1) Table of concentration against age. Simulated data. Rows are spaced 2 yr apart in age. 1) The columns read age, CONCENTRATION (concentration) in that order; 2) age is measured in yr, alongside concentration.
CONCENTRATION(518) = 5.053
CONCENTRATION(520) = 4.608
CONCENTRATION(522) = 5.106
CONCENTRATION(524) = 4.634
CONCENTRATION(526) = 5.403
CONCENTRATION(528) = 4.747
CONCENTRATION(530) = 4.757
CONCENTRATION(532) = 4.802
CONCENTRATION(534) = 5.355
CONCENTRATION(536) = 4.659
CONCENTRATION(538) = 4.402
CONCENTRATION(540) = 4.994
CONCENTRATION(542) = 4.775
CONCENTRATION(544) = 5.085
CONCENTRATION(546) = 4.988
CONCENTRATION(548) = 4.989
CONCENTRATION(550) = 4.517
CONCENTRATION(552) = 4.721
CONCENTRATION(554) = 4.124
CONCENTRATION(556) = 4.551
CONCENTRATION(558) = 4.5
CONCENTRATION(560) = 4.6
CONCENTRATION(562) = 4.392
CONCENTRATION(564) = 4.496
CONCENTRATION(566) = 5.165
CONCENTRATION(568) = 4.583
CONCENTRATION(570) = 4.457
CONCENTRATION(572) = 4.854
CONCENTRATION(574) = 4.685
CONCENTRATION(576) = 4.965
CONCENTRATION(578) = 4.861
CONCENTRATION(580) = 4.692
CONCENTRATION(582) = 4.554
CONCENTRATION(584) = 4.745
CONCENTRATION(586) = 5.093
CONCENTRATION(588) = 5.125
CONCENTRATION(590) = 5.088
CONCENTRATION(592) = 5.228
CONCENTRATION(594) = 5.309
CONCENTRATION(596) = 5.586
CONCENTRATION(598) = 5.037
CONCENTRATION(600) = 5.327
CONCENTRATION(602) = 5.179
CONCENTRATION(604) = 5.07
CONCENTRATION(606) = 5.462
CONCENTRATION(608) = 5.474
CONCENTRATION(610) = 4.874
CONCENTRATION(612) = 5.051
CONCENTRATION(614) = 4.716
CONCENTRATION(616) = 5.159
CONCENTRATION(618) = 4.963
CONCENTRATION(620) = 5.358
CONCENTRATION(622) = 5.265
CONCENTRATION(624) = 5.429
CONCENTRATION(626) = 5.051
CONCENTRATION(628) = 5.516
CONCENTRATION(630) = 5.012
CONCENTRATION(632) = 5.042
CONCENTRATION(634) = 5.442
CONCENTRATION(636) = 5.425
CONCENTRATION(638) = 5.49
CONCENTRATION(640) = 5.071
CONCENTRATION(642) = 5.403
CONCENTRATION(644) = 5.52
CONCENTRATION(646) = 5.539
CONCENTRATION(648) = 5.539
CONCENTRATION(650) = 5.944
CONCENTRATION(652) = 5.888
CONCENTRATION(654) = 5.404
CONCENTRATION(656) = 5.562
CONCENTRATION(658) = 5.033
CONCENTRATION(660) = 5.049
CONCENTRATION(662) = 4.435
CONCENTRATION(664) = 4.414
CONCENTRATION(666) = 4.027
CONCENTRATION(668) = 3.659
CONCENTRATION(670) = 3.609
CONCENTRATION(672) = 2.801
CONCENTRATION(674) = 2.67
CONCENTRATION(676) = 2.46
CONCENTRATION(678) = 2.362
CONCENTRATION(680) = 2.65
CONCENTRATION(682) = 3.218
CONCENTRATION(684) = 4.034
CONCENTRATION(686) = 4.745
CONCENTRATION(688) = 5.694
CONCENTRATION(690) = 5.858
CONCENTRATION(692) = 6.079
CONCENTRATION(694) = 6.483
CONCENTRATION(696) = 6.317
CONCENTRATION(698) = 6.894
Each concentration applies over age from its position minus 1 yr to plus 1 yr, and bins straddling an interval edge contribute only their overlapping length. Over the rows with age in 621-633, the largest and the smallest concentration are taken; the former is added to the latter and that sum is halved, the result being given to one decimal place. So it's 5.3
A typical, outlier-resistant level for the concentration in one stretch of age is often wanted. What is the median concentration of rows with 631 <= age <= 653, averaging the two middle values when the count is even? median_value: 5.49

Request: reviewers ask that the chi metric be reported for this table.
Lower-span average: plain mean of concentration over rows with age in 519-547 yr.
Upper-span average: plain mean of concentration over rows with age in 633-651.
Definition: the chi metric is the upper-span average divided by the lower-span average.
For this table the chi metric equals 1.1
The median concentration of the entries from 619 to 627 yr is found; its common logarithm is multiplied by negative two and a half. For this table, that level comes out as -1.81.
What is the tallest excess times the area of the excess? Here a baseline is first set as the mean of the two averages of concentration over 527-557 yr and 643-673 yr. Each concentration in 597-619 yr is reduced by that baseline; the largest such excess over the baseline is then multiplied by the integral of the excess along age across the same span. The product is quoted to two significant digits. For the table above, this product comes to 4.8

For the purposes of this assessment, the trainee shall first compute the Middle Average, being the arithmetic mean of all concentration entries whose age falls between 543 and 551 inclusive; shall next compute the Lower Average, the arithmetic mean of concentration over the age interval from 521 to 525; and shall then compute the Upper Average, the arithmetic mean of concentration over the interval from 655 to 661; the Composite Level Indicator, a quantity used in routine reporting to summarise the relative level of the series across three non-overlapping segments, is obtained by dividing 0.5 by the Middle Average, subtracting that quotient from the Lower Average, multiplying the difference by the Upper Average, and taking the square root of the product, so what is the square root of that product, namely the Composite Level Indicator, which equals 5.0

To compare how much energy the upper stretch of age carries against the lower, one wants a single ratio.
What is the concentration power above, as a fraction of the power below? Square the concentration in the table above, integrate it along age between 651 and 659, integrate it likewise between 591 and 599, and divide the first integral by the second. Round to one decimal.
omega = 1.1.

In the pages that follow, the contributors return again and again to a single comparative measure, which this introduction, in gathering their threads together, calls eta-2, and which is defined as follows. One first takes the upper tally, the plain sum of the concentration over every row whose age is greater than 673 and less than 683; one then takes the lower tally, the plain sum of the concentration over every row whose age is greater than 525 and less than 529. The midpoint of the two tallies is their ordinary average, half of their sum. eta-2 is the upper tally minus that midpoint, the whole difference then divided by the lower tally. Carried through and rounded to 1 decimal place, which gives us 0.2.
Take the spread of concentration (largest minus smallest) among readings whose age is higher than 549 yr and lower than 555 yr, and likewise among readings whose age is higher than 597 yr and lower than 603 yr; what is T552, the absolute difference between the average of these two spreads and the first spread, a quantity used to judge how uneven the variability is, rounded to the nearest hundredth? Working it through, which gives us 0.15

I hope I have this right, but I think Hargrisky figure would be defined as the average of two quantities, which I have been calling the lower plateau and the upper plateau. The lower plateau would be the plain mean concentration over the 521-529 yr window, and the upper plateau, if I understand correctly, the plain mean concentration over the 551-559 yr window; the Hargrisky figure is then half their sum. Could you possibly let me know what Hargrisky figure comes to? 4.72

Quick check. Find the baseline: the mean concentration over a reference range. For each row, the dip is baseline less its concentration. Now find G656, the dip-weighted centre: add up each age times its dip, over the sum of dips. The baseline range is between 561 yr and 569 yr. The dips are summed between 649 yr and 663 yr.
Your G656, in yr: 653.2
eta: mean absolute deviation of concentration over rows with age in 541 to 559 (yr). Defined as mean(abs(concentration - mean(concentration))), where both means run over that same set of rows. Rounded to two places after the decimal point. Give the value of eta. 0.24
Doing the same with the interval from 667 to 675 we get 0.45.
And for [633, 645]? 0.11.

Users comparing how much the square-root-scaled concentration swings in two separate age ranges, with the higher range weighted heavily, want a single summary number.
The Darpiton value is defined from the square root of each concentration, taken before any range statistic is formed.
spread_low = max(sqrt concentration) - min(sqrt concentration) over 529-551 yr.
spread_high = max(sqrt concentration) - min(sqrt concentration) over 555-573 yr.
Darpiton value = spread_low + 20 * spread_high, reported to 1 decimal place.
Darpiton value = 3.8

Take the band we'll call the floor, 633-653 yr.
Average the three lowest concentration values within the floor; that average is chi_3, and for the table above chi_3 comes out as 5.3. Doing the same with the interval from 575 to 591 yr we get 4.7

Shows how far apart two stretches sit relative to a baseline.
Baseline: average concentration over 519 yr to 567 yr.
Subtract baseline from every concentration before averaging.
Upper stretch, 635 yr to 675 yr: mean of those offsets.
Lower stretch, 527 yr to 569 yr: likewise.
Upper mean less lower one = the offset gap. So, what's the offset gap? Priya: 0.10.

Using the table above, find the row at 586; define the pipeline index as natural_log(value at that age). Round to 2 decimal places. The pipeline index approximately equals 1.63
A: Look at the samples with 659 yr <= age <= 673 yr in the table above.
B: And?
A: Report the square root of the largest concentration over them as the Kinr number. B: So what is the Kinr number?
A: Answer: 2.25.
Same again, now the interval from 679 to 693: 2.47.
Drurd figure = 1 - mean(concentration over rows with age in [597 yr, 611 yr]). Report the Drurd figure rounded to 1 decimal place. -4.2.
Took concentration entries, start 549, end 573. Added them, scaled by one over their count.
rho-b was 4.6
